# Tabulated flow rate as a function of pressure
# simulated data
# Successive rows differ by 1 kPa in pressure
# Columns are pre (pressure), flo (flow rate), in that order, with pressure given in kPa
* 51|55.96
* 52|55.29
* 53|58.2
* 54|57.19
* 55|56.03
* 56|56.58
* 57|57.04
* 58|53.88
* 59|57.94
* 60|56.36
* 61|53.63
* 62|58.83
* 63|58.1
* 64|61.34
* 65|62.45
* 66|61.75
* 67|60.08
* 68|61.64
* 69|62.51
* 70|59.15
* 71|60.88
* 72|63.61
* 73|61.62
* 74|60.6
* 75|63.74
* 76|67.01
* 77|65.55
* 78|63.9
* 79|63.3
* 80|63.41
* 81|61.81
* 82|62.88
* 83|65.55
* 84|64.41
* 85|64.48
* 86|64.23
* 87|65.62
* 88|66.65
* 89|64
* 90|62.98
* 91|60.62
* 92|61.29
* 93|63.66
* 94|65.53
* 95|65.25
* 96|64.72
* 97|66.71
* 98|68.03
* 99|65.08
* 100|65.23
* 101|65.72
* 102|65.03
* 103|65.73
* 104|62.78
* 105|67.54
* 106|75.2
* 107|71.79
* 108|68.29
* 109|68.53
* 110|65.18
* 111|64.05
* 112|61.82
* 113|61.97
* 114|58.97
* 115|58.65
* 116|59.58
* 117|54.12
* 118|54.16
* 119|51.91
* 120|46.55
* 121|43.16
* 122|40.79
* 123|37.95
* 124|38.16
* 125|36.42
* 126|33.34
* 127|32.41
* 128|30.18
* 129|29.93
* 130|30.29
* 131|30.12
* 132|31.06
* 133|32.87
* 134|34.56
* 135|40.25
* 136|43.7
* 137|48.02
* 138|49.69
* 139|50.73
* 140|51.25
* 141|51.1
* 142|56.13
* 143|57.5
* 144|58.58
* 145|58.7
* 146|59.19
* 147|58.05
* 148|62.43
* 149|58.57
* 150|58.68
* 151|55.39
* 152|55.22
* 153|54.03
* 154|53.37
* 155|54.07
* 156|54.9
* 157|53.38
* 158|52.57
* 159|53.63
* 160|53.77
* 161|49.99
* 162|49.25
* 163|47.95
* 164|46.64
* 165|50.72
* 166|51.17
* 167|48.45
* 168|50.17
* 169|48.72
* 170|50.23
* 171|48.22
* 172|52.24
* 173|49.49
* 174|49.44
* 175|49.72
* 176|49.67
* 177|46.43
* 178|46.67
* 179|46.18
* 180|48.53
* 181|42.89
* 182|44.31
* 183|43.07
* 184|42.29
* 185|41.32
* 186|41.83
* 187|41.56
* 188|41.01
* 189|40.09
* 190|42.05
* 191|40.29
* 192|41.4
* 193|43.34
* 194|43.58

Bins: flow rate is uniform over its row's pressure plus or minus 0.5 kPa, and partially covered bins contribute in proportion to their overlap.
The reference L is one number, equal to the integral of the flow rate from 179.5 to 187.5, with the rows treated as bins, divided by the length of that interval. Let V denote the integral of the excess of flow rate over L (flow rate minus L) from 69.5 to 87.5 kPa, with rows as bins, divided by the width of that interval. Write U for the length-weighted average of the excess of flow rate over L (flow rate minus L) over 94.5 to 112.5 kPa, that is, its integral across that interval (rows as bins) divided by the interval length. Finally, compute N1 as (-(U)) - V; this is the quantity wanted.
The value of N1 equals -43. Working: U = 23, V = 20.2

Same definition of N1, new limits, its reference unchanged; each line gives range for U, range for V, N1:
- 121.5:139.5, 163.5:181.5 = 1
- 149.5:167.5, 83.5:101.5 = -31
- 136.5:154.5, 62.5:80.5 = -31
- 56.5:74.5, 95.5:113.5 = -39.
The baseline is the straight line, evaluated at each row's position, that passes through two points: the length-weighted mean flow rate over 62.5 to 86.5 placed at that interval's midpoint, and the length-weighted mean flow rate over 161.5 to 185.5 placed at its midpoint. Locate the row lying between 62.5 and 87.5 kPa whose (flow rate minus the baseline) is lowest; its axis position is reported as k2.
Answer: 63 kPa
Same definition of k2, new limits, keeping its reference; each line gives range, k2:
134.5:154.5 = 135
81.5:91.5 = 91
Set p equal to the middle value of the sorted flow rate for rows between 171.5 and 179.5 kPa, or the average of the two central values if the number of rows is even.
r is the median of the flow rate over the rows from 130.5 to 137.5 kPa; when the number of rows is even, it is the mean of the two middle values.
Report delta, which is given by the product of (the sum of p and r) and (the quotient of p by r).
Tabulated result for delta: 120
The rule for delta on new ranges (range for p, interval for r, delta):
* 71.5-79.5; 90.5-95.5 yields 127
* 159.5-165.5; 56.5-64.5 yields 92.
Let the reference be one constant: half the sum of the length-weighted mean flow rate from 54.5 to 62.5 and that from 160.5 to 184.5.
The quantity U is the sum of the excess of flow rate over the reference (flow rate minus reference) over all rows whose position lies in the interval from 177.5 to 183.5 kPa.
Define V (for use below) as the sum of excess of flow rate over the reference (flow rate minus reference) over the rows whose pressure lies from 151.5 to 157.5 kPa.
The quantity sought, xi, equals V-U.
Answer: 53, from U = -41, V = 12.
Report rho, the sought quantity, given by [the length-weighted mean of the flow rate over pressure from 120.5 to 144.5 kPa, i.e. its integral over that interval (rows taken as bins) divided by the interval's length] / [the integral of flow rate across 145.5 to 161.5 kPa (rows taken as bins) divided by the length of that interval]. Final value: 0.7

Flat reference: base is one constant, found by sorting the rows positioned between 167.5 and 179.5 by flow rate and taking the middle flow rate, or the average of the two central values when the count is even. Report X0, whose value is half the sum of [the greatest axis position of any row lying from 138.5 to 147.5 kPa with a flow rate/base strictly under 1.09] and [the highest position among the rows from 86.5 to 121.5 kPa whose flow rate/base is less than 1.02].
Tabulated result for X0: 131 kPa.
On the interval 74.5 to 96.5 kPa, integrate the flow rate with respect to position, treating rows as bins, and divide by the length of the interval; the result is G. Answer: 64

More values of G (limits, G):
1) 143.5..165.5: 55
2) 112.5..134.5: 42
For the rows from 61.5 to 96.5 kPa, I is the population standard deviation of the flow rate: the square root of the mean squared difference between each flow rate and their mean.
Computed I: 2.2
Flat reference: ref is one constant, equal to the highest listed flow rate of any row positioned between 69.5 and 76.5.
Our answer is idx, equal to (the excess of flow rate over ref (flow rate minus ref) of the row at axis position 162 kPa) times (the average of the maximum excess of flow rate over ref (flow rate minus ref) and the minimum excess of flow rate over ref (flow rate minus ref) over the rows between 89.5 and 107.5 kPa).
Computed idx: -16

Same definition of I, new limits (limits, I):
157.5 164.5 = 2.6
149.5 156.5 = 1.6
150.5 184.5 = 3.6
